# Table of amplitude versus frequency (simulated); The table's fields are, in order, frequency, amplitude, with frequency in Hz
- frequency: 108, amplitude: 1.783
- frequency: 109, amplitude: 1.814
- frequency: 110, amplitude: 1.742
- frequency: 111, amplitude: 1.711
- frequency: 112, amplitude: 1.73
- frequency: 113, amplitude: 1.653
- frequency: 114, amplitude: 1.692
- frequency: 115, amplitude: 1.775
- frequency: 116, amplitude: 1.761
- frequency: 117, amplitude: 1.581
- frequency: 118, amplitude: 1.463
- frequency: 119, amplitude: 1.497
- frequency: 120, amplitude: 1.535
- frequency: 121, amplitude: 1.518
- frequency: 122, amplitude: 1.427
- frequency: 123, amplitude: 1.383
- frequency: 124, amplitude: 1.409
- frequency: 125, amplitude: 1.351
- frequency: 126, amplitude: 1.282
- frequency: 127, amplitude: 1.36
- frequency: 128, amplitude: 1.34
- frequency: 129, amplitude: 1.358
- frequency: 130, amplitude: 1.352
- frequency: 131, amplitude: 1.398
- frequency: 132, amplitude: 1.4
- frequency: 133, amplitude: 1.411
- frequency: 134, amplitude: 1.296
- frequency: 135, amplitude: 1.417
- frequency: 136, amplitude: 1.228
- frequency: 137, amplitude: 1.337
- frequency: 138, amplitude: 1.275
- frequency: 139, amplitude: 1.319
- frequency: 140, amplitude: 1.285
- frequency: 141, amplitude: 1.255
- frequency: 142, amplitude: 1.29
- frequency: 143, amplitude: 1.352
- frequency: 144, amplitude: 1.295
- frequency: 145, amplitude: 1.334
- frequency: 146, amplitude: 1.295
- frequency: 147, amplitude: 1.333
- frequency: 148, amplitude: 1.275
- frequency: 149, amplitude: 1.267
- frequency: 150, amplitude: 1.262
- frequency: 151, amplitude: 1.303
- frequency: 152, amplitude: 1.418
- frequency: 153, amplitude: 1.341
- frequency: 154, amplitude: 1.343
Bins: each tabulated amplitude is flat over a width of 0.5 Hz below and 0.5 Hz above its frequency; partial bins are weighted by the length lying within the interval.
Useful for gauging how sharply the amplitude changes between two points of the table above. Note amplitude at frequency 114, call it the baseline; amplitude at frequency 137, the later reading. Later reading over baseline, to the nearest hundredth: 0.79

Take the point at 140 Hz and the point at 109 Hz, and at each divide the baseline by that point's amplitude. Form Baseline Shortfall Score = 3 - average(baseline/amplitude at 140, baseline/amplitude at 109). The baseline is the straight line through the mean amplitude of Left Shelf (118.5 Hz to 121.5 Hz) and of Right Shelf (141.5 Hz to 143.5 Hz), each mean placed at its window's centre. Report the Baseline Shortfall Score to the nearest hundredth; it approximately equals 2.03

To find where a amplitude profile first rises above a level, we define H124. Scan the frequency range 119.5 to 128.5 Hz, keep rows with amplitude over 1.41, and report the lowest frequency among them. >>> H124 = 120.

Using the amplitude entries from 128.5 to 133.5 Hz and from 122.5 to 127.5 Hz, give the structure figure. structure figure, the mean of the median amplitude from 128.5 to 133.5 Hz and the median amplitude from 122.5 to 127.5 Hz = 1.38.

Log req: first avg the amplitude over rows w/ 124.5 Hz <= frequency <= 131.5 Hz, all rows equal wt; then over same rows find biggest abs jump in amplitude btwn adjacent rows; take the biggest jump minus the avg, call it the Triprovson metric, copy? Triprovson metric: -1.27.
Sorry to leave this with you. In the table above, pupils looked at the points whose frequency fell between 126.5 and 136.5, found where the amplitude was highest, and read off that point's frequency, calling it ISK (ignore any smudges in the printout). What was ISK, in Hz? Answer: 135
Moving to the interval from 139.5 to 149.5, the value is 143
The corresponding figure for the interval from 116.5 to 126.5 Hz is 117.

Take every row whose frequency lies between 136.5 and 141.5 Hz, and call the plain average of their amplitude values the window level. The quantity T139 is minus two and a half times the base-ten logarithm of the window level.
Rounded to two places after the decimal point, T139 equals -0.28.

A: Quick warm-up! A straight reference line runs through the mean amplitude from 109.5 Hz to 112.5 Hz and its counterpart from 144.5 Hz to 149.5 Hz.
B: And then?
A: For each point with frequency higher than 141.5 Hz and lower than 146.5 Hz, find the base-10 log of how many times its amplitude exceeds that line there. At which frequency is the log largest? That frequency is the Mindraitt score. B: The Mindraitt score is 145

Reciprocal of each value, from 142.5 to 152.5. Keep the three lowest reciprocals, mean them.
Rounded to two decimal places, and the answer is 0.73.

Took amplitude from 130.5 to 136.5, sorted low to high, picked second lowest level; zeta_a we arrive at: 1.296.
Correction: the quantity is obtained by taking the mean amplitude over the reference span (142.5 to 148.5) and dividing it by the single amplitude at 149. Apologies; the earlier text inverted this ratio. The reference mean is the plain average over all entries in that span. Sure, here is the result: 1.04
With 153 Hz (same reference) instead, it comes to 0.98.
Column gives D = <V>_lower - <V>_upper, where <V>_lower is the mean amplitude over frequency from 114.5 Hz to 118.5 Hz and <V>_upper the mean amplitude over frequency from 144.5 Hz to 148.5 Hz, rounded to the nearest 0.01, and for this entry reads 0.34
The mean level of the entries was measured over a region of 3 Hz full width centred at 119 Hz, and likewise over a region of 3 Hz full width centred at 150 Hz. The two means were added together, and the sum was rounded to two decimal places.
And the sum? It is 2.78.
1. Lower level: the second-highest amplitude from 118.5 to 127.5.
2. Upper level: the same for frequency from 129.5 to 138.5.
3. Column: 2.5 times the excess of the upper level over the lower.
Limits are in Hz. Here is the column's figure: -0.27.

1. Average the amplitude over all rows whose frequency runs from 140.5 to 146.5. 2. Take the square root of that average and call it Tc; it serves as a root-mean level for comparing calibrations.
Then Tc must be 1.14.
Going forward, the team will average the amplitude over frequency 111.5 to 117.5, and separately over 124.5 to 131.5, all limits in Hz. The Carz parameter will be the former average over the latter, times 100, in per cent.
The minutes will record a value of 126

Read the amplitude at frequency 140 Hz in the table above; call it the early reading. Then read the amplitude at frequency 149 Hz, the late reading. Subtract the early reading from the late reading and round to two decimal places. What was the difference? -0.02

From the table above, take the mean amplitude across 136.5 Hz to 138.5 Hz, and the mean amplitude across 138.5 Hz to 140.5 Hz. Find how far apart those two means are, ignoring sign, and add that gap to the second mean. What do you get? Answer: 1.31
